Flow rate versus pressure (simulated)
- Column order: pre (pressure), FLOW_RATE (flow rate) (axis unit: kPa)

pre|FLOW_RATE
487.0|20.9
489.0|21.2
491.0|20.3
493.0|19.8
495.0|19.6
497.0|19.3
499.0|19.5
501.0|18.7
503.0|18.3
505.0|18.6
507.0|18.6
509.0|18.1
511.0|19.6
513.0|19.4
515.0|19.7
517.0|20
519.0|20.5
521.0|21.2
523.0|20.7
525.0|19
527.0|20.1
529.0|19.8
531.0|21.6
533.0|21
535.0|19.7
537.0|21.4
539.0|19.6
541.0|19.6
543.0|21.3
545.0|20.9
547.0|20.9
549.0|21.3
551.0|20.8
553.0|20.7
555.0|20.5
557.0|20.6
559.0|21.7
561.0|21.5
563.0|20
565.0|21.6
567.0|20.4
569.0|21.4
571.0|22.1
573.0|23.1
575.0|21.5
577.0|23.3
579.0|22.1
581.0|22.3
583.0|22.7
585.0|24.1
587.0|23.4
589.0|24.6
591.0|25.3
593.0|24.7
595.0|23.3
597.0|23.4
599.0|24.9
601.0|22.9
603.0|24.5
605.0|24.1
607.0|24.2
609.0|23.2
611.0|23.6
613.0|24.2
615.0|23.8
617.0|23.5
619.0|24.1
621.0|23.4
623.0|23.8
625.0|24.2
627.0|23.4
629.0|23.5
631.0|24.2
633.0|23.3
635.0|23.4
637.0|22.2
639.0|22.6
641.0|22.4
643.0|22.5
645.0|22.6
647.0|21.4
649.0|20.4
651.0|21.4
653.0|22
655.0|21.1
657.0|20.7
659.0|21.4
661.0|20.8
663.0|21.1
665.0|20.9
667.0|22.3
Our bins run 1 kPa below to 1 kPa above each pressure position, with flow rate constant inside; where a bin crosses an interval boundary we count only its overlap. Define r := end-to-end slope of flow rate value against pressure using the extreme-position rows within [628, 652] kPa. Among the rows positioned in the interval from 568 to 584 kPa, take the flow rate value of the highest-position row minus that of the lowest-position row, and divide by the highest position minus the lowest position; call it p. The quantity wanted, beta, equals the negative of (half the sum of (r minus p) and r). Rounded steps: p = 0.09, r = -0.095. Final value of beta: 0.142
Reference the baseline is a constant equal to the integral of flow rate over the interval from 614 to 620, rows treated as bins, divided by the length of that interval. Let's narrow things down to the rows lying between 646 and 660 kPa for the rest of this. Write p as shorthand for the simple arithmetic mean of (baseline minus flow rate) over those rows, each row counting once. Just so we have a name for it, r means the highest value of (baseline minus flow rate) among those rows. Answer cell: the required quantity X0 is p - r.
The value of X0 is -0.80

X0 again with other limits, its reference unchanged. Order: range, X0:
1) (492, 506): -0.81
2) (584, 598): -0.81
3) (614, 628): -0.34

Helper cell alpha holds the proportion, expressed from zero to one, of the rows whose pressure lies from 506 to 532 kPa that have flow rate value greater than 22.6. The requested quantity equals 0.00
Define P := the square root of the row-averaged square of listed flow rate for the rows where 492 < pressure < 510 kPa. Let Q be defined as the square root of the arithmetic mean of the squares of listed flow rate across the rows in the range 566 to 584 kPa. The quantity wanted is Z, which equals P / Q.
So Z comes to 0.86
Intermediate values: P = 19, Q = 22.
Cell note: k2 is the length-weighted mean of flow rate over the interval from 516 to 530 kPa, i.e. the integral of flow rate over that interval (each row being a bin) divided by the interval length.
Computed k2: 20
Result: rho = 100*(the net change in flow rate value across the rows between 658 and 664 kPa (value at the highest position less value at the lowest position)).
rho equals -30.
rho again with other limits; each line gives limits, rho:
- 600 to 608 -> 130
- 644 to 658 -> -190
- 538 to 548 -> 130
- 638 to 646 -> 0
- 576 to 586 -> 80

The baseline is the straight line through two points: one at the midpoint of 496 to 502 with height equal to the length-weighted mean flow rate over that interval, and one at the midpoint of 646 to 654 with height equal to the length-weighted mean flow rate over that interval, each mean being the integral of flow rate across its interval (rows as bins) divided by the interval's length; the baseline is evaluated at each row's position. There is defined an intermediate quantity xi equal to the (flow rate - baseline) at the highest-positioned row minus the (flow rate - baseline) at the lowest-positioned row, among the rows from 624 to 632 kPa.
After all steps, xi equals -0.1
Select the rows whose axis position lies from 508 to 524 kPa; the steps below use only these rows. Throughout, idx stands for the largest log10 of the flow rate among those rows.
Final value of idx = 1.33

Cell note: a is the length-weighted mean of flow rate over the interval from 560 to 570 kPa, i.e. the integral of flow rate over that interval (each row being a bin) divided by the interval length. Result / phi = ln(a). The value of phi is 3.04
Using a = 21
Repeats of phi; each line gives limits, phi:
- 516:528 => 3.01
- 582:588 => 3.15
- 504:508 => 2.92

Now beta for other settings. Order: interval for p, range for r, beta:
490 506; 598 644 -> -0.006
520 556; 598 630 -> 0.036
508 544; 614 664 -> 0.103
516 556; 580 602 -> -0.023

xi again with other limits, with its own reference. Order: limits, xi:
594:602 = -0.5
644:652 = -1.3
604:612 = -0.6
